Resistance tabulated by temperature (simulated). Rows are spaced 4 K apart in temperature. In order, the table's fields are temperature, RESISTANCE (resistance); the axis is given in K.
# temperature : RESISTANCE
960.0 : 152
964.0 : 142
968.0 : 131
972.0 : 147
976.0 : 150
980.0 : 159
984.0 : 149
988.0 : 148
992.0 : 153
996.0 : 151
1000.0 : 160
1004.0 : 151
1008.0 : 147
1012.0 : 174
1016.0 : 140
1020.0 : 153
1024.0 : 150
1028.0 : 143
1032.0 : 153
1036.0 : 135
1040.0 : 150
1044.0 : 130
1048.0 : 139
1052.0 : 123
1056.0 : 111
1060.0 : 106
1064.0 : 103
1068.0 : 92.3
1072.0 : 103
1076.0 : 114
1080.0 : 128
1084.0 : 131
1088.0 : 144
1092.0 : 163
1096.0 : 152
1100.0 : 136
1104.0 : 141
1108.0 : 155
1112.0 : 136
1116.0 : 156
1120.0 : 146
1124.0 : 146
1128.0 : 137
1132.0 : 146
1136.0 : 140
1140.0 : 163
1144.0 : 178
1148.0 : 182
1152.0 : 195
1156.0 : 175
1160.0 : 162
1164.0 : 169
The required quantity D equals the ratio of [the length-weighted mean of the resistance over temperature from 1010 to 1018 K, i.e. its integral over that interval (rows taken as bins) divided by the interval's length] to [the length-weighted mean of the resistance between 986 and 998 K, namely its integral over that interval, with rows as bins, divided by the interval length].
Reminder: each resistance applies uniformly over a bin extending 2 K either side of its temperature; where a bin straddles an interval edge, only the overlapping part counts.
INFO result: 1.04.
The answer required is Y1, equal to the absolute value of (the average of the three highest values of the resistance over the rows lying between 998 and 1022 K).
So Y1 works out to 162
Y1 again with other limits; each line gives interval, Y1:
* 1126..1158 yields 185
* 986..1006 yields 155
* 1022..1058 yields 151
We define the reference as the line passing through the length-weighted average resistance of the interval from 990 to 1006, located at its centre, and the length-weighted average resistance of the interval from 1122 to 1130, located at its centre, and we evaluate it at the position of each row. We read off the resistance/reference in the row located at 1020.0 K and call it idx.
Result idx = 1.01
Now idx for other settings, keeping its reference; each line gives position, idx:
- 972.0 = 0.94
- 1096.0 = 1.05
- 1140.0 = 1.16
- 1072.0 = 0.70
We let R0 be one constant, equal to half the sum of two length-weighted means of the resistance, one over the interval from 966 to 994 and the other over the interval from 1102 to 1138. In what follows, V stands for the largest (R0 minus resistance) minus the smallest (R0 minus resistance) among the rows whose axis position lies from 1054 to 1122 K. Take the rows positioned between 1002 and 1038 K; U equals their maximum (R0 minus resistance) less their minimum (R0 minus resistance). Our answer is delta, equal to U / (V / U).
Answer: 22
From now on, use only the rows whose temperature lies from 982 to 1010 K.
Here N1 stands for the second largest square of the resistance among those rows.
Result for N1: 23409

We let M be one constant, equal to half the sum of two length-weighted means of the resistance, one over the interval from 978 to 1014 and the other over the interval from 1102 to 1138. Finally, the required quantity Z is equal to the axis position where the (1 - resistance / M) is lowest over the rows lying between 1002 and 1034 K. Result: 1012.0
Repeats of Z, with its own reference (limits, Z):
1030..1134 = 1092.0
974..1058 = 1012.0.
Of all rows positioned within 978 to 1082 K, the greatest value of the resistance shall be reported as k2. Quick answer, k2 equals 174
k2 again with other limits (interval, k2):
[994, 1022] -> 174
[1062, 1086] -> 131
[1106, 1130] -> 156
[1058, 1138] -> 163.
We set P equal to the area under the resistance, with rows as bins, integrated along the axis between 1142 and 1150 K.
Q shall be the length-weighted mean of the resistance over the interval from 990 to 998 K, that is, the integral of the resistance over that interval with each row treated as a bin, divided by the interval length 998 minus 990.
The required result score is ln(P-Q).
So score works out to 7.16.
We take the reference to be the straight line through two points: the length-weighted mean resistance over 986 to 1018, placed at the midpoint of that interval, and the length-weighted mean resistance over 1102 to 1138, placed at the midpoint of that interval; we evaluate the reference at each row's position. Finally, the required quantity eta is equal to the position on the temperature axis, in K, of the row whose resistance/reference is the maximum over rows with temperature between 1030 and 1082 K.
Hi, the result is 1032.0 K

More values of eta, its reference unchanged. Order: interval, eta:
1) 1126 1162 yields 1152.0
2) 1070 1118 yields 1092.0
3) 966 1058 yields 1012.0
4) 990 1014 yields 1012.0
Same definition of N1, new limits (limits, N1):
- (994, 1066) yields 25600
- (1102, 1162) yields 33124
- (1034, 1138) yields 24336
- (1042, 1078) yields 16900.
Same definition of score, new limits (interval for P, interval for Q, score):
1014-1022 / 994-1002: 6.92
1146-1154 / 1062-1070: 7.25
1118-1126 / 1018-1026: 6.92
